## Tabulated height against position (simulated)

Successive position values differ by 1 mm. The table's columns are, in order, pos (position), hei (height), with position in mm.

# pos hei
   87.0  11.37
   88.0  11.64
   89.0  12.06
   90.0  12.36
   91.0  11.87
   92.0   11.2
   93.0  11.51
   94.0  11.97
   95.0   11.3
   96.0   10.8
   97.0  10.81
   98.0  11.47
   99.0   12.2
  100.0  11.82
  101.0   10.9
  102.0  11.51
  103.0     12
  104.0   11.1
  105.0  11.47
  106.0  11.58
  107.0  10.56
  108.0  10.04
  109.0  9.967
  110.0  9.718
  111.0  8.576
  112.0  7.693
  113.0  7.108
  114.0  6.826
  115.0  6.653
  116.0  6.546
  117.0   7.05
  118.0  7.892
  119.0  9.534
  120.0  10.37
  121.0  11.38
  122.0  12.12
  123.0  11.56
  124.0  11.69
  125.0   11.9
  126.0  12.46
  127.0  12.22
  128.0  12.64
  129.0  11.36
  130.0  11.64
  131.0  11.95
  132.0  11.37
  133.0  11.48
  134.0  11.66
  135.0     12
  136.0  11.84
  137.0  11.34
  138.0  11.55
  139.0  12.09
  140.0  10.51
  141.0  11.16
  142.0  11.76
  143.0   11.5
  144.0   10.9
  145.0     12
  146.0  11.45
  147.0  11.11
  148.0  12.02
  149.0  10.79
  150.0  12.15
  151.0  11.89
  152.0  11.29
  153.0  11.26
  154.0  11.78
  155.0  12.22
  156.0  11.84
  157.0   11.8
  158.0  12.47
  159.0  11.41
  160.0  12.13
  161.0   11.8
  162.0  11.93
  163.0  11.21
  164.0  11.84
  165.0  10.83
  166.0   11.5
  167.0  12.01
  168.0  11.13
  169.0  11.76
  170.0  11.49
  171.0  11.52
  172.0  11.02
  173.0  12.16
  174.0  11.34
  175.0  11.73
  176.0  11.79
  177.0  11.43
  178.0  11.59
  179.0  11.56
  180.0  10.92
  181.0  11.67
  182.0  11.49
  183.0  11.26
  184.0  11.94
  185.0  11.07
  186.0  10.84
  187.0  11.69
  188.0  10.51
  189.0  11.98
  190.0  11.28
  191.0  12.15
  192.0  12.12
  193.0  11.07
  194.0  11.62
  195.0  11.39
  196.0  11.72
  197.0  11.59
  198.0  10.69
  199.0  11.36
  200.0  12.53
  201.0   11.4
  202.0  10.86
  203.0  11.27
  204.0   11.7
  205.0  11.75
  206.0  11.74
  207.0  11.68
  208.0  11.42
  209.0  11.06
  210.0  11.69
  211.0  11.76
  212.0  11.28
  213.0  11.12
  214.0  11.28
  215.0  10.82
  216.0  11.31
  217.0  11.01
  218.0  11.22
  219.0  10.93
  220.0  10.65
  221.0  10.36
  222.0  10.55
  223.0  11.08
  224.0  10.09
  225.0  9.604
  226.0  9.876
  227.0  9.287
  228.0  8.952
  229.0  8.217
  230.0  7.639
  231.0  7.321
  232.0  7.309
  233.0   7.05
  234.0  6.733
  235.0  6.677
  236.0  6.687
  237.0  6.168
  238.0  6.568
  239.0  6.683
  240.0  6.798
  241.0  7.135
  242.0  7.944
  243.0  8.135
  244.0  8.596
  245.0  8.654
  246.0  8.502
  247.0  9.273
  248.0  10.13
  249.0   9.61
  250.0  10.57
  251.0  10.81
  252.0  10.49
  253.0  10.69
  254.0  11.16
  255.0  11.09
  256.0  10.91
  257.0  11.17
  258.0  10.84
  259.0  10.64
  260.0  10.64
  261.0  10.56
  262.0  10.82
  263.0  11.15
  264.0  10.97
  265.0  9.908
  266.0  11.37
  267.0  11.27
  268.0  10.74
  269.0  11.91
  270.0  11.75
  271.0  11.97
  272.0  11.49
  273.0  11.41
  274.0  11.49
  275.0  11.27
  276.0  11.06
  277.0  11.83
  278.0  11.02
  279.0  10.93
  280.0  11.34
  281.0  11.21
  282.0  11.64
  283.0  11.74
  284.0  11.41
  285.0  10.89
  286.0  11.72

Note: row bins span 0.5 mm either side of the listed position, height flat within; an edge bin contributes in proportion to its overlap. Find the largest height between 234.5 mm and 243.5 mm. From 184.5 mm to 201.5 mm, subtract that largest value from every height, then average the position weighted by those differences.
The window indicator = 193.2 mm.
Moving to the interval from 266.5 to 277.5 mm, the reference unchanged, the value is 272.0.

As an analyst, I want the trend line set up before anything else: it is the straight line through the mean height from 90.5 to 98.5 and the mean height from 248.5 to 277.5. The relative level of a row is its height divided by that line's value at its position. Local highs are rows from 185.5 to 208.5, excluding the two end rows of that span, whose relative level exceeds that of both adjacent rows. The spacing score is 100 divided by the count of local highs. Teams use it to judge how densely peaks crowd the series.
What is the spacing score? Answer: 14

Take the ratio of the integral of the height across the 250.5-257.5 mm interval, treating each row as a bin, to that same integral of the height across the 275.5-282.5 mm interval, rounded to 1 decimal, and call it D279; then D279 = 1.0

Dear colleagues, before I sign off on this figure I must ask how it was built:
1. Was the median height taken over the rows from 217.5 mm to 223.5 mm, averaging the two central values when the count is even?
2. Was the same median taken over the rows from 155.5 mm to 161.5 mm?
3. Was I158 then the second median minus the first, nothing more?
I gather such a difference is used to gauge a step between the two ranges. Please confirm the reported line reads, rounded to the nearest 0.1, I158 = 1.0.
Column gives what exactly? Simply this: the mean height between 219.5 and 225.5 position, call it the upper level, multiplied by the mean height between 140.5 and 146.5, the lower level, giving 119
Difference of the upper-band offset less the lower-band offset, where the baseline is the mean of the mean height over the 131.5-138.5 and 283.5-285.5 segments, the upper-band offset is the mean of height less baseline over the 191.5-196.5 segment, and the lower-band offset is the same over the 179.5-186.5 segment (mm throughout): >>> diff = 0.27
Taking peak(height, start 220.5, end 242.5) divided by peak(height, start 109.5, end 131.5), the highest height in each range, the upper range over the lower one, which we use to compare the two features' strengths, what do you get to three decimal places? 0.877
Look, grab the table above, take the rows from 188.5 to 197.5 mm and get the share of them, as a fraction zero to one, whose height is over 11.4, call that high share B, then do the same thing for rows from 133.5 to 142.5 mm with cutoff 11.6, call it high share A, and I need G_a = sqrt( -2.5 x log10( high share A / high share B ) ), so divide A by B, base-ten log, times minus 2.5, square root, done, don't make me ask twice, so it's 0.44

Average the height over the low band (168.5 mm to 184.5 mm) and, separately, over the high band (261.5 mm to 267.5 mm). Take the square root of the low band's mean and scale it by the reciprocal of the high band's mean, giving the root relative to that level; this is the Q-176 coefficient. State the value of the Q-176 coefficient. 0.311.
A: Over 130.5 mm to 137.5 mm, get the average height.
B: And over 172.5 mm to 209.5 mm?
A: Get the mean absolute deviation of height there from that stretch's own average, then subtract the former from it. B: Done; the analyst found -11.3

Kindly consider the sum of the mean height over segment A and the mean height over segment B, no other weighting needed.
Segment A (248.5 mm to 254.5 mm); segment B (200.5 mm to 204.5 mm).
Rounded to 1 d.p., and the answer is 21.9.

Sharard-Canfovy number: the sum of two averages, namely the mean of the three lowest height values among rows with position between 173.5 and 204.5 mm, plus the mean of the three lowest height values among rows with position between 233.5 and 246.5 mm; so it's 17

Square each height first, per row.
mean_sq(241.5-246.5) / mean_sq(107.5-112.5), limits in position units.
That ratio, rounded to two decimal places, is 0.82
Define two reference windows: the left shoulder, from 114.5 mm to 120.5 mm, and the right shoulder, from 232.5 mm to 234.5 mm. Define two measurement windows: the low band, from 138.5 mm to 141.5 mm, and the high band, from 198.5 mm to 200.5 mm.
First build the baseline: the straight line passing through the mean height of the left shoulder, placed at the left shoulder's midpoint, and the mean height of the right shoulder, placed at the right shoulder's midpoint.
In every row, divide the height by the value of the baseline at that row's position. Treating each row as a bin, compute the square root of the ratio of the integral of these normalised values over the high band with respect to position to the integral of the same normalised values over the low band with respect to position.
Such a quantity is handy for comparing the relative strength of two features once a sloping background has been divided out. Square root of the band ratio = 0.87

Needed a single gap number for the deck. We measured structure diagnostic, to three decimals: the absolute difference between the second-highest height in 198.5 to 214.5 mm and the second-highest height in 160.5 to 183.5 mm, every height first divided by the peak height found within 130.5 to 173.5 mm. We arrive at 0.020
